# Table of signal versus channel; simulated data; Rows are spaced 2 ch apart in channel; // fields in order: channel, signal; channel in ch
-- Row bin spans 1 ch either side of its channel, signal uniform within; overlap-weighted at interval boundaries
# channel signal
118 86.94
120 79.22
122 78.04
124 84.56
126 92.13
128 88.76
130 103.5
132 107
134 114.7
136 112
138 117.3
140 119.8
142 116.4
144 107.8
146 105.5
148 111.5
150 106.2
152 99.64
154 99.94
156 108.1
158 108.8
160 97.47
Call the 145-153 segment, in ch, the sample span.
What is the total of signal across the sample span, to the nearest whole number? 423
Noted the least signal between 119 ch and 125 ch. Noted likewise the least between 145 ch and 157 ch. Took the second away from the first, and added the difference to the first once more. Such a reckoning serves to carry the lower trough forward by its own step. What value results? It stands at 56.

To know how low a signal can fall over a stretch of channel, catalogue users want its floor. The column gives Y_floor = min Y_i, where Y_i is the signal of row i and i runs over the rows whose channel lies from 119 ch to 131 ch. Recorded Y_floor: 78.04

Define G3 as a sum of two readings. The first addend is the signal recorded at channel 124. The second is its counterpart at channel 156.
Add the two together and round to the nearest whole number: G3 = 193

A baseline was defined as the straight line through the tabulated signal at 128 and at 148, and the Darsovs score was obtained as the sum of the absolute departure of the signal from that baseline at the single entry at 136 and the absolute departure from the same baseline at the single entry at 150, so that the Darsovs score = 22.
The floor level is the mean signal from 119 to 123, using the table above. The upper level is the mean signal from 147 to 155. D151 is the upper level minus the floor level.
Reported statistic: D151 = 26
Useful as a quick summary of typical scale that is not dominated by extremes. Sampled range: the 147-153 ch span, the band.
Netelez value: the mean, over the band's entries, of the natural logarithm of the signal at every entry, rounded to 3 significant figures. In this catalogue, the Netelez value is 4.66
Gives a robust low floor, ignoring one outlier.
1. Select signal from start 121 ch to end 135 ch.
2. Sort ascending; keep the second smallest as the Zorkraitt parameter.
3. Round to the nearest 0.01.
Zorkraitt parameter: 84.56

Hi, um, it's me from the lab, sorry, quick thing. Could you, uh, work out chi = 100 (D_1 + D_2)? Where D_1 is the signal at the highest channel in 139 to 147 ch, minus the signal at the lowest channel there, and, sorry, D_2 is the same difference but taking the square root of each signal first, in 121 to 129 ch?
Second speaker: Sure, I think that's -1371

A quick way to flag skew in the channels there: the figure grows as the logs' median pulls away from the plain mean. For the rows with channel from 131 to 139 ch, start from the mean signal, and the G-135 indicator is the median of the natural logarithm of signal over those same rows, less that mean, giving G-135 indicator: -108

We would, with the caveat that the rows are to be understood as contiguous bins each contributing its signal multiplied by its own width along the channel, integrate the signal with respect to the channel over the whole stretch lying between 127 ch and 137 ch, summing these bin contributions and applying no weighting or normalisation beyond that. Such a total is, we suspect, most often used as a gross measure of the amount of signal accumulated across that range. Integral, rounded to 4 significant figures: 1052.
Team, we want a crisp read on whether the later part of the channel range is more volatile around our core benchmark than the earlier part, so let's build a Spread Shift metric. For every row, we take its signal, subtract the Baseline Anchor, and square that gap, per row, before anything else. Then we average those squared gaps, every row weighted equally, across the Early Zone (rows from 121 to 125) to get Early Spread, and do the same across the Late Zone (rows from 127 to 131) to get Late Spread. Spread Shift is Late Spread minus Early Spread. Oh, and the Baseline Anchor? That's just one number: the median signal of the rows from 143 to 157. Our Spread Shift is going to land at -475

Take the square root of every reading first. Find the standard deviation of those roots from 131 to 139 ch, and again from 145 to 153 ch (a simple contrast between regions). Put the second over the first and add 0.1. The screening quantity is 1.24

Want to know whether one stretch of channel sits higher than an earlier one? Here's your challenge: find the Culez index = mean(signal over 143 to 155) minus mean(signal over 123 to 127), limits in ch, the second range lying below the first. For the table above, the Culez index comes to 17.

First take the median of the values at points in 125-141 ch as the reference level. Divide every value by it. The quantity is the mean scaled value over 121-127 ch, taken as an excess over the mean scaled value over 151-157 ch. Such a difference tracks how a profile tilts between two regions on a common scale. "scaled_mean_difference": -0.16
